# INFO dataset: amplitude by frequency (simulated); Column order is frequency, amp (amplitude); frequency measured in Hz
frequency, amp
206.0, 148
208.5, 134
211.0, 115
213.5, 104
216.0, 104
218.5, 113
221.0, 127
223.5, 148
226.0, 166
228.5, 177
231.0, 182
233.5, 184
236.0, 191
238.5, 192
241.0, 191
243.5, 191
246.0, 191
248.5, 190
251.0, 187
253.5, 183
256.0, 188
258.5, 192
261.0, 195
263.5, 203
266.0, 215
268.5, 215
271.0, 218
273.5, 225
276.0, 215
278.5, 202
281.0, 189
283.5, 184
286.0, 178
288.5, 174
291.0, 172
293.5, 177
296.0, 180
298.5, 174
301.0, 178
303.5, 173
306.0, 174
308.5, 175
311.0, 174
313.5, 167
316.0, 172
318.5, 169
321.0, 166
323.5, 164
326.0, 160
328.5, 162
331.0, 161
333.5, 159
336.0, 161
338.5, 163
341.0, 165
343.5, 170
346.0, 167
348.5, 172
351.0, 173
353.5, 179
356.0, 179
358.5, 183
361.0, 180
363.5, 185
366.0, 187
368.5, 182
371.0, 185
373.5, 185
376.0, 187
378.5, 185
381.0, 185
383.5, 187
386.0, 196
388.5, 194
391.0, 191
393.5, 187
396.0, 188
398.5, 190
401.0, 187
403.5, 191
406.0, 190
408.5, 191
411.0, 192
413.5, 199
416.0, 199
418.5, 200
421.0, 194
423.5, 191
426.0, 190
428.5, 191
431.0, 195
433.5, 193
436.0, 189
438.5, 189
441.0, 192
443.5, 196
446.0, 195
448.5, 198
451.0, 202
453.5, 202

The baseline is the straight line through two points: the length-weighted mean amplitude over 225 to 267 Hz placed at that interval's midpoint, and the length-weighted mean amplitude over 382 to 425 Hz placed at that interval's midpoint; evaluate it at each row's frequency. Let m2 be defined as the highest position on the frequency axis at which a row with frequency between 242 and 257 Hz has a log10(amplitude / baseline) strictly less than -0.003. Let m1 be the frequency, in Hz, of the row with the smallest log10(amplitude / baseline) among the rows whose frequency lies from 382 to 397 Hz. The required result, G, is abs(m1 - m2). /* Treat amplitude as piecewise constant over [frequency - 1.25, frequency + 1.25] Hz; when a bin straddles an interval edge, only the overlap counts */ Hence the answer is 137.5 Hz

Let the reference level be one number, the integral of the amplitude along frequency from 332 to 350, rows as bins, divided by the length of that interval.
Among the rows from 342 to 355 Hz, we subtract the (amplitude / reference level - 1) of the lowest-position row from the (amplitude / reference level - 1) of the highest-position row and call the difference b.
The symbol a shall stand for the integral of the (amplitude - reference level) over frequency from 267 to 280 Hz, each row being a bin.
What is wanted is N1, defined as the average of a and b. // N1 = 320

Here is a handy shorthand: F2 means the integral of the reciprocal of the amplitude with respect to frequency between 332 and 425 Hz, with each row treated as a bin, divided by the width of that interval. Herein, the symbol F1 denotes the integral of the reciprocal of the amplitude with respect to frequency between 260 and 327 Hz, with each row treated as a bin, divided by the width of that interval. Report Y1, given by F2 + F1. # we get 0.0109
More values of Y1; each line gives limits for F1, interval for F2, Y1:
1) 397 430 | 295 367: 0.0110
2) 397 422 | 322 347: 0.0113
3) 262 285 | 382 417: 0.0101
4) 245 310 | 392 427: 0.0105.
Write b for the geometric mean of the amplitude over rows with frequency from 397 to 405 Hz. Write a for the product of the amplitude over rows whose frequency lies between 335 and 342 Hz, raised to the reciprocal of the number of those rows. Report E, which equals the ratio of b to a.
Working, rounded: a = 163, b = 189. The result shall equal 1.16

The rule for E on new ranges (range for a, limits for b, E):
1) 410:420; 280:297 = 0.91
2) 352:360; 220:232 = 0.88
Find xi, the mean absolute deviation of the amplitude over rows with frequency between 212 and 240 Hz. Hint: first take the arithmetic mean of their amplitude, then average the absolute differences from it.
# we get 31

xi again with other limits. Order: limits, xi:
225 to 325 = 12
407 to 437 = 3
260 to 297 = 16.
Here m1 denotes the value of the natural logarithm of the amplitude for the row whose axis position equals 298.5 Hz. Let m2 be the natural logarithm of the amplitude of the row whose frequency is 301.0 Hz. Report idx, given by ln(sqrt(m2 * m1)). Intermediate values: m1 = 5.16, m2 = 5.18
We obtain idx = 1.64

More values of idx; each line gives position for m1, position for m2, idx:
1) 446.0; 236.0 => 1.66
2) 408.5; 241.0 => 1.66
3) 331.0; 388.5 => 1.64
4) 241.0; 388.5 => 1.66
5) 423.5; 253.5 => 1.65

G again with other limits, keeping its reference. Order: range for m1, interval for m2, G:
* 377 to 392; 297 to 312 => 70.0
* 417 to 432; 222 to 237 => 192.5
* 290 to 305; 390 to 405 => 110.0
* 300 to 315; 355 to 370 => 55.0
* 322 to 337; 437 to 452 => 105.0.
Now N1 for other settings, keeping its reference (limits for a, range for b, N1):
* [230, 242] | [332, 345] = 136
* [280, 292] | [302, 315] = 84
